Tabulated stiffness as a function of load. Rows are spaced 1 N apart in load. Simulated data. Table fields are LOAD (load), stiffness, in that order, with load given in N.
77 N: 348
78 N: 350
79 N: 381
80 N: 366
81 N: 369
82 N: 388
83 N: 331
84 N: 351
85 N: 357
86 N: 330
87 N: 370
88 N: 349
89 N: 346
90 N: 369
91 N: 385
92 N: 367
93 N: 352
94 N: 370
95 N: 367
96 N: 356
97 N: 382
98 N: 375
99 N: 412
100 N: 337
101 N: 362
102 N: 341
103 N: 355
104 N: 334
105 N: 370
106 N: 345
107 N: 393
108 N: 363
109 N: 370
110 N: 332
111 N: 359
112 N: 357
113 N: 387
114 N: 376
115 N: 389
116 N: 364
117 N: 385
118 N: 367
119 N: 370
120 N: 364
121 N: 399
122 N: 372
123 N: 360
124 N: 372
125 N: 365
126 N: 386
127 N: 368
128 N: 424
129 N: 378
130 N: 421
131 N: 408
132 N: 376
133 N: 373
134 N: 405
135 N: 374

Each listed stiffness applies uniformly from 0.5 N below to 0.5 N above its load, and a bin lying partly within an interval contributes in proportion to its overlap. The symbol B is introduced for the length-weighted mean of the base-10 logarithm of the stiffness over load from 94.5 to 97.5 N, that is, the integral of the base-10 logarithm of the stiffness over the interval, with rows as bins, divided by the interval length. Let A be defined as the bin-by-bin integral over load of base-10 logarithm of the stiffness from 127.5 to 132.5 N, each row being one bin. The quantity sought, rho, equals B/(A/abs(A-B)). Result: 2.06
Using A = 13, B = 2.57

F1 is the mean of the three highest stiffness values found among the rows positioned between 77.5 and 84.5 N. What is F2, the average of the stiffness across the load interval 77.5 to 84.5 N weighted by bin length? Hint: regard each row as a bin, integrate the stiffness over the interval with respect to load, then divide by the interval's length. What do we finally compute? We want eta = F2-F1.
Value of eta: -17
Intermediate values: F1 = 379.3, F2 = 362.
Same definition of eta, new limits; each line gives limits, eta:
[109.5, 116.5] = -18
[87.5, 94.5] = -12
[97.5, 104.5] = -24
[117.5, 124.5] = -9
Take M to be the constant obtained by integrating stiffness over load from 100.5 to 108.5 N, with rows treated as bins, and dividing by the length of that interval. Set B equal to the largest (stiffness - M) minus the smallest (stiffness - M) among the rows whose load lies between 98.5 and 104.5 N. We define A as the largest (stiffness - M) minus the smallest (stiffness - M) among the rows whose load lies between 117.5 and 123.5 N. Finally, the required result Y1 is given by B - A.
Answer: 39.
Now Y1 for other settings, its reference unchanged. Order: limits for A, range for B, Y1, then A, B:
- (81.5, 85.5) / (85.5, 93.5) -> -2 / 57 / 55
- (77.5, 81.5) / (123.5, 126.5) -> -10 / 31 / 21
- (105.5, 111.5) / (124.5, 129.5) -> -2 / 61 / 59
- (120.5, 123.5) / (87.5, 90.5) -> -16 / 39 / 23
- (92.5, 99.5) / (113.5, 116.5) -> -35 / 60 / 25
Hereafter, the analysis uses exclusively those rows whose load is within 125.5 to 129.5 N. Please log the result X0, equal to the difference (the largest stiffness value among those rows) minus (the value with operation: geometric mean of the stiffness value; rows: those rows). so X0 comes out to 35.6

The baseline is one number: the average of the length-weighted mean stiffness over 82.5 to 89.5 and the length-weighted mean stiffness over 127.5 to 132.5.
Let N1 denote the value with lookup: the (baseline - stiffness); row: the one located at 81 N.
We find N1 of 5.6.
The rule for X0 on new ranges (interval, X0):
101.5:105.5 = 20.3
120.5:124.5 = 23.5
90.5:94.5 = 16.7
